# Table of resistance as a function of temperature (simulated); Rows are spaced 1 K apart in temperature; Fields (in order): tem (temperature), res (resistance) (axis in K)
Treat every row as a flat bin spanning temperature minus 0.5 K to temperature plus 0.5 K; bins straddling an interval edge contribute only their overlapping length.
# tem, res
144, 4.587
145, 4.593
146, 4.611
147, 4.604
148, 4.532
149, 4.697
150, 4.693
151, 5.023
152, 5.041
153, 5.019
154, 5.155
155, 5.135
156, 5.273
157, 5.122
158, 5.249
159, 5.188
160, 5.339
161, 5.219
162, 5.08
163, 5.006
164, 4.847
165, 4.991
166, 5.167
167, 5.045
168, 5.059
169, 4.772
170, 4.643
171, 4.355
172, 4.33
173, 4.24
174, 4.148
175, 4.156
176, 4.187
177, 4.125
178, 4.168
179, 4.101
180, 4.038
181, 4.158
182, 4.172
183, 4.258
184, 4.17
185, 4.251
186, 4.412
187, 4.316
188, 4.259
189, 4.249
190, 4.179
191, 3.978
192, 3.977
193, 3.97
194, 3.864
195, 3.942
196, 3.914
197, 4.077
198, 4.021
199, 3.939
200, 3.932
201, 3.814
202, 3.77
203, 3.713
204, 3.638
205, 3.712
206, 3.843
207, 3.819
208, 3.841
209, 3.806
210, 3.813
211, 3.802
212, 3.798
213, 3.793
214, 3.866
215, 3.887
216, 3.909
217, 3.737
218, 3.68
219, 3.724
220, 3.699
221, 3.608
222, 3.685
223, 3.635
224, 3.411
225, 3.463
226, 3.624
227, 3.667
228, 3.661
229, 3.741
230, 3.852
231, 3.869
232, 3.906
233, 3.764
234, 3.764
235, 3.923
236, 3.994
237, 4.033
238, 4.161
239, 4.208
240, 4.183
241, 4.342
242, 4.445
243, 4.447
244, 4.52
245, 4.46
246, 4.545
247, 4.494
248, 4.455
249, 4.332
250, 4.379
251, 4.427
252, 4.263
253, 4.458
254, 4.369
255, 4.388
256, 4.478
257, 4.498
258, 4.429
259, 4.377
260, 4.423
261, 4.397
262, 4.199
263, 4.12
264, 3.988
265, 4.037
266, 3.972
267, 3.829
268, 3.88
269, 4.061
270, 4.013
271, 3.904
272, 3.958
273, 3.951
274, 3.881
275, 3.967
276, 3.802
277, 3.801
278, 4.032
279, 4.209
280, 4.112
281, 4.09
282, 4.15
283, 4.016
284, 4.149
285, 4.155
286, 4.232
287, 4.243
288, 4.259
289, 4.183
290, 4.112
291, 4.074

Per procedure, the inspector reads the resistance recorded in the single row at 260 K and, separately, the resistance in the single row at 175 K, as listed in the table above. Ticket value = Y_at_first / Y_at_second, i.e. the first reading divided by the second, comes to 1.06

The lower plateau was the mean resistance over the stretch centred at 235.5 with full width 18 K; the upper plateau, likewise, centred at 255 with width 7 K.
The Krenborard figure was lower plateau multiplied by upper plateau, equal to 18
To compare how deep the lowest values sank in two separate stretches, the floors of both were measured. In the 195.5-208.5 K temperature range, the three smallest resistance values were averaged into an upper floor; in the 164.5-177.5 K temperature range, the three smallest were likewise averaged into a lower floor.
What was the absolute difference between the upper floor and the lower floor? 0.46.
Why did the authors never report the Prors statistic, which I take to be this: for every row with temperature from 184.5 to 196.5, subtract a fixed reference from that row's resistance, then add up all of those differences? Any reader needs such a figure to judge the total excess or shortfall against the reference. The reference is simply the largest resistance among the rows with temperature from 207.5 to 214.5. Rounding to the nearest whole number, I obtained 3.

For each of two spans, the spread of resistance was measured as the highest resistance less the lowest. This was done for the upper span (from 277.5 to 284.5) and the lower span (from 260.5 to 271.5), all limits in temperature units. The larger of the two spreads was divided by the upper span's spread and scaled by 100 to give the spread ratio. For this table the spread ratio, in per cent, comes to 294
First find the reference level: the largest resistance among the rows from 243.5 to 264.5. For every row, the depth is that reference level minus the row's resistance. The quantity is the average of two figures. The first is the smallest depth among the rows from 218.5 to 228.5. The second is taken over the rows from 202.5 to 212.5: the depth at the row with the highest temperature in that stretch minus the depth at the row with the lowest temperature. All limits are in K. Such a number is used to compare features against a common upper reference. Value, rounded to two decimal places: 0.37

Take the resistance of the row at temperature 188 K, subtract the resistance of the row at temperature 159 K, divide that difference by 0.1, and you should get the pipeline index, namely -9.3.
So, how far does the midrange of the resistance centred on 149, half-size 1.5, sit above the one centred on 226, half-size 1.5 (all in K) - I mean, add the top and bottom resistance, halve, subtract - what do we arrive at 1.0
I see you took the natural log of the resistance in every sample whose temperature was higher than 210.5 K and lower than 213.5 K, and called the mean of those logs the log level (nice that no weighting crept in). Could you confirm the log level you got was 1.33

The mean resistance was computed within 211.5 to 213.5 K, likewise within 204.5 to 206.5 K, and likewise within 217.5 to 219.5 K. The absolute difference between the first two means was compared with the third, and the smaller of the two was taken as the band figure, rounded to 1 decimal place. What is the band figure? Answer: 0.0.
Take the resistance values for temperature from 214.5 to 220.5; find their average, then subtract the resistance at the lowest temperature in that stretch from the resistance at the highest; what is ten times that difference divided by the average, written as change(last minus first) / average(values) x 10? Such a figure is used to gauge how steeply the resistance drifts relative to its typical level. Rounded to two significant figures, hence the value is -0.50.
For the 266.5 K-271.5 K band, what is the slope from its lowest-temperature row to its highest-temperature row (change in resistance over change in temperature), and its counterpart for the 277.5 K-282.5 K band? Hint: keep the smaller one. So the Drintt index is 0.02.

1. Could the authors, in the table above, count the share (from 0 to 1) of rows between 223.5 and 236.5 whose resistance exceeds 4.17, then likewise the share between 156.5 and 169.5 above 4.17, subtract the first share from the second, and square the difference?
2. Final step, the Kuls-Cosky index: 1.0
